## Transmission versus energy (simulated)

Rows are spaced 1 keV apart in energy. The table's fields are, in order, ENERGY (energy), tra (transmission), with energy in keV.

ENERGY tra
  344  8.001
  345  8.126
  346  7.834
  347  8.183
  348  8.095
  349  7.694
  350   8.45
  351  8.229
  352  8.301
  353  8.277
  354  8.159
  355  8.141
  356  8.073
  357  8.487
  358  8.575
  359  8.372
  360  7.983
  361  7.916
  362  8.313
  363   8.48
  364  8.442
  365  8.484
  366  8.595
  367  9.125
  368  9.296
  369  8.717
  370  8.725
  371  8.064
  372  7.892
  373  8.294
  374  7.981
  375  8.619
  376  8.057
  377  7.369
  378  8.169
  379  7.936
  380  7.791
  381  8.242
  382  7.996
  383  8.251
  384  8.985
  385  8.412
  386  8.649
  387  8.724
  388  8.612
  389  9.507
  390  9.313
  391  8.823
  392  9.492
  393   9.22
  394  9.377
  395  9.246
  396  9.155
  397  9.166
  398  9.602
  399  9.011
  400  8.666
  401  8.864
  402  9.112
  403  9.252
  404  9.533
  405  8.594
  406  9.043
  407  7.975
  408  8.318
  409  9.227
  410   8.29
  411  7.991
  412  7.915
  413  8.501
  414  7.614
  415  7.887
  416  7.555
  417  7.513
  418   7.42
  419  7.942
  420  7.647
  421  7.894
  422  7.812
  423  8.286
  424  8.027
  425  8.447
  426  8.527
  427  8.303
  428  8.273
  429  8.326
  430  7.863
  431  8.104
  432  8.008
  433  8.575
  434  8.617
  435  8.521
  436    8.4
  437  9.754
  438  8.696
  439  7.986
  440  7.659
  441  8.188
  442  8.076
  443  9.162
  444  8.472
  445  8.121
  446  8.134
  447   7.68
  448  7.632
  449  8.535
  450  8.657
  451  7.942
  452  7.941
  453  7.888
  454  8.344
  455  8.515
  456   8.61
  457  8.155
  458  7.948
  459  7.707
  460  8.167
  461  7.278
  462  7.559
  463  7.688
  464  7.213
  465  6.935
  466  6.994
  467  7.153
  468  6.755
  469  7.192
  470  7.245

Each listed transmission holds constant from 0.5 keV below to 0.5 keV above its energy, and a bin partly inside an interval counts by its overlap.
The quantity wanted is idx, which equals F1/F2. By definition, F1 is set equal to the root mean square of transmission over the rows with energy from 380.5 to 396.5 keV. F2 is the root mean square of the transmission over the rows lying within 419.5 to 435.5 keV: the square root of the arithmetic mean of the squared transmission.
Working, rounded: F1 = 8.89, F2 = 8.21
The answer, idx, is 1.08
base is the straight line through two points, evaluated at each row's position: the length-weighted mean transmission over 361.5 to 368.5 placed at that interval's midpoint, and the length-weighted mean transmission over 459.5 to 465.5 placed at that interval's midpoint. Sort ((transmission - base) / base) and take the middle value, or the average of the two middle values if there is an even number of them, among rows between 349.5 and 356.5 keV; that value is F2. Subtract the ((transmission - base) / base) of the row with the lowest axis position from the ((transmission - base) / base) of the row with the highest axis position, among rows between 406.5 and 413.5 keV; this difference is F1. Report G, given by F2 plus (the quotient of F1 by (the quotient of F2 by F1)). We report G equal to -0.15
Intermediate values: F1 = 0.07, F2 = -0.07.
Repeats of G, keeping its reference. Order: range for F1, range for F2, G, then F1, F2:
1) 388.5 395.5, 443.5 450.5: 0.07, -0.02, 0.06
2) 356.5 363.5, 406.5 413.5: 0.02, 0.01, 0.02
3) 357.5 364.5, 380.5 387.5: -0.03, -0.01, 0.00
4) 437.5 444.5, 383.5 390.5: 0.05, -0.02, 0.04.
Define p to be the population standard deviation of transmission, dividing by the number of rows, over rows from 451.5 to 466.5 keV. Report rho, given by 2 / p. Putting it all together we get 3.94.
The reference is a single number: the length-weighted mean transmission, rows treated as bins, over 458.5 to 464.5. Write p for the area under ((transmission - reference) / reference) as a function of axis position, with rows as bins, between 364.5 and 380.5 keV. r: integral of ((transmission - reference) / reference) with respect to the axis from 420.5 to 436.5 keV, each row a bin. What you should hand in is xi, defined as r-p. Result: -0.1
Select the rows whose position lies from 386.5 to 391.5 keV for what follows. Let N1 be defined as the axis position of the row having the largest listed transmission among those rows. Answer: 389 keV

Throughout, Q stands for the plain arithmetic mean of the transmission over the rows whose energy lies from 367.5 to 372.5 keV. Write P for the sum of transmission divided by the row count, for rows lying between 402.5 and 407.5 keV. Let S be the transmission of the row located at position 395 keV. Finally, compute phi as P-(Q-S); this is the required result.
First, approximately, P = 8.88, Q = 8.54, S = 9.246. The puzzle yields 9.6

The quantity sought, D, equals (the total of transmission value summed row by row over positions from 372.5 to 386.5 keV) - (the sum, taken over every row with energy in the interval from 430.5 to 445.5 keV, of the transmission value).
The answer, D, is -12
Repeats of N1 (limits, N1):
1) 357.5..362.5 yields 358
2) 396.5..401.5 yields 398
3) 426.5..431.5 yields 429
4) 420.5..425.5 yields 425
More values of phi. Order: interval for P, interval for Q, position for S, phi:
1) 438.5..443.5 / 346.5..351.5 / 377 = 7.5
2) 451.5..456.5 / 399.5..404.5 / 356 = 7.2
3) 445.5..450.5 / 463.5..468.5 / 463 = 8.8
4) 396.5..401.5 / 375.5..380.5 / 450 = 9.9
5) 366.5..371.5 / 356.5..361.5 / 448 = 8.2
